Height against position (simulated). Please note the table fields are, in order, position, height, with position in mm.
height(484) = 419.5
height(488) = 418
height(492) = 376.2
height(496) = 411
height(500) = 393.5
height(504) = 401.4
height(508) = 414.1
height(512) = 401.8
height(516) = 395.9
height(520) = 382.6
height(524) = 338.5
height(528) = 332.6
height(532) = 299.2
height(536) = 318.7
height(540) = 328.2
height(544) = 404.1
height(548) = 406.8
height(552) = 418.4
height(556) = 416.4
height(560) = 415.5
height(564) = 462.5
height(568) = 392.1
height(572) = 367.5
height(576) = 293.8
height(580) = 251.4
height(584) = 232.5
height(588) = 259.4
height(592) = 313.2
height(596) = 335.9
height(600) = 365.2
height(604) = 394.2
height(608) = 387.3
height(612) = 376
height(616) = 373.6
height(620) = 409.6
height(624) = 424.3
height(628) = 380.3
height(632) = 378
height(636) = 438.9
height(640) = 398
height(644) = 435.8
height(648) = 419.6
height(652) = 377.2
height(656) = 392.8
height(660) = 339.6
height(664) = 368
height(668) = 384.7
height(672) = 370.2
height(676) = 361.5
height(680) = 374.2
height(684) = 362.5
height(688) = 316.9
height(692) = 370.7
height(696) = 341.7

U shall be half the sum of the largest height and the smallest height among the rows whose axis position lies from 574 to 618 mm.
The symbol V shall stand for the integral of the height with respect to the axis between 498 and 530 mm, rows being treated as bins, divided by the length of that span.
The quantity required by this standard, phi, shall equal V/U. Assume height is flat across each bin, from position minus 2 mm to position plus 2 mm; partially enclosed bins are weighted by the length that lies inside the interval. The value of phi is 1.22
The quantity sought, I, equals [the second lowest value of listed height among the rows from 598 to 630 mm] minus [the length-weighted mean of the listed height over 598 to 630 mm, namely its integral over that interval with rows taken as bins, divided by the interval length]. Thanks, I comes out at -15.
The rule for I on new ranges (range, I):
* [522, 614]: -101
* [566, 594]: -50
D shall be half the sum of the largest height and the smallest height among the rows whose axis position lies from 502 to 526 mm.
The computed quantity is 376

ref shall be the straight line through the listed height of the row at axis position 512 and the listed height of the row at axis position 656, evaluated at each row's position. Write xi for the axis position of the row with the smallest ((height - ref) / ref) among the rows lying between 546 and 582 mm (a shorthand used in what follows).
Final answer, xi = 580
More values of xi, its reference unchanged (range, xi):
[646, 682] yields 660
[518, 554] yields 532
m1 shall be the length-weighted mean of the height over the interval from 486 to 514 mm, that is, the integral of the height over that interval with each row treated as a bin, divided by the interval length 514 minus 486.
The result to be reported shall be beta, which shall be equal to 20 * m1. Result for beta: 8046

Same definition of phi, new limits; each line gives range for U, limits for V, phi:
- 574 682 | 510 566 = 1.13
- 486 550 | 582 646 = 1.03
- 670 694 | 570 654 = 1.05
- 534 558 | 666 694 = 0.98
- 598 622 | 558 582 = 0.94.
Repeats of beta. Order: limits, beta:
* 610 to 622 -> 7728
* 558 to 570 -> 8467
